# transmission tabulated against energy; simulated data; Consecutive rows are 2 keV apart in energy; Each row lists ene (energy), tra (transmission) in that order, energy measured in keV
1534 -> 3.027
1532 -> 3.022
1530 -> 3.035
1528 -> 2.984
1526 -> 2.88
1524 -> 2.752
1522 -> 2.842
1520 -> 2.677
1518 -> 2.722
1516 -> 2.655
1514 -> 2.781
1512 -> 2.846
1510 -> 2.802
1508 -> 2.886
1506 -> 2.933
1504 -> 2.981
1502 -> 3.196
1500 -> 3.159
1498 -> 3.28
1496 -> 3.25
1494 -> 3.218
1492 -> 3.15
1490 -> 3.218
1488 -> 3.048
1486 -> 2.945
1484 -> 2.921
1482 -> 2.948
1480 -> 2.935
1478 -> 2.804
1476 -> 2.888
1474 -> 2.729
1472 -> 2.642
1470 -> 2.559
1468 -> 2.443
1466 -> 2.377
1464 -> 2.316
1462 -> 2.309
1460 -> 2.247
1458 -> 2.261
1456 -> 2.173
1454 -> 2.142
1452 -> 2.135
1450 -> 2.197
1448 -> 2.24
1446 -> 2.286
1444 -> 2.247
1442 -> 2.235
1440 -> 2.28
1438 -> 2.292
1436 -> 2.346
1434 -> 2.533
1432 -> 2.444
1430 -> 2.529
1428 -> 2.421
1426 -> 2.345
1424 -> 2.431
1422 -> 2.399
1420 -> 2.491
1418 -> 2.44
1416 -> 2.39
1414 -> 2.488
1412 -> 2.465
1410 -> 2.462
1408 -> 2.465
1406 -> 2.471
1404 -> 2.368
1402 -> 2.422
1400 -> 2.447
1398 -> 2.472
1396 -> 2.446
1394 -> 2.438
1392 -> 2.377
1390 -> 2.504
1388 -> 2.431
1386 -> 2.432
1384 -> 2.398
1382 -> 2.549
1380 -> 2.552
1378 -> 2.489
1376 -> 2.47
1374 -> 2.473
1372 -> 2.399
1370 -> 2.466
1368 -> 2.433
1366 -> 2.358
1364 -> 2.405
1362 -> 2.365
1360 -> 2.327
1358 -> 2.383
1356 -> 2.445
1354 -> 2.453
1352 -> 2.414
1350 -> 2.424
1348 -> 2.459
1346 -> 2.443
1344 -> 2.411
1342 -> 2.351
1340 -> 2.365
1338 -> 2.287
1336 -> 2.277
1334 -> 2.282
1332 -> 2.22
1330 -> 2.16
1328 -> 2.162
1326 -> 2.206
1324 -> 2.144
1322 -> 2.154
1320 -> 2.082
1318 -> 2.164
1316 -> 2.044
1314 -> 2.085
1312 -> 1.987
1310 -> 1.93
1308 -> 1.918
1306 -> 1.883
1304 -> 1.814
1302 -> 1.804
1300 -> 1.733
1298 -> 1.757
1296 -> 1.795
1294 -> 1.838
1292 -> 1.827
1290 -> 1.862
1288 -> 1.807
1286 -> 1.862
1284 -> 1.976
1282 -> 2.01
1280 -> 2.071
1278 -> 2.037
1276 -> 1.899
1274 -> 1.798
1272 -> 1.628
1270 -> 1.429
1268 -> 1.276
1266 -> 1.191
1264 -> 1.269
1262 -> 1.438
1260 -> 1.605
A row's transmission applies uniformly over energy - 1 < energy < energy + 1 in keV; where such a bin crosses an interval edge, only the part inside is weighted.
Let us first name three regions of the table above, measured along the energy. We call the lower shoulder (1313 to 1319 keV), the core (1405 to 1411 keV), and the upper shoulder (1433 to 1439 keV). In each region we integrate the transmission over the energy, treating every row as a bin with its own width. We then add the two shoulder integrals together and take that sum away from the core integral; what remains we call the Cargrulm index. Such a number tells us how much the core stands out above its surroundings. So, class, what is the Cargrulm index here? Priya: -12.1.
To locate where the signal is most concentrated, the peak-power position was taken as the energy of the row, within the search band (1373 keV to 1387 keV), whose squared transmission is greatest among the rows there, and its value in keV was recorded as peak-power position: 1380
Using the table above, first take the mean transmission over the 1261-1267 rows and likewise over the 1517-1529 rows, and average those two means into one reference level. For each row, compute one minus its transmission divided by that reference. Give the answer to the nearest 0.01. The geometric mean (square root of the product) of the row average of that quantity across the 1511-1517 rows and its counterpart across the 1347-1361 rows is 0.25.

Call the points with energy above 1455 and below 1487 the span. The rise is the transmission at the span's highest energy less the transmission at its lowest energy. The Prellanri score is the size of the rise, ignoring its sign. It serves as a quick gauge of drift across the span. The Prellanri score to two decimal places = 0.77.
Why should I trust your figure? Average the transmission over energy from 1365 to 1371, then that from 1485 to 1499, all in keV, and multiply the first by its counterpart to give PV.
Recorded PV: 7.6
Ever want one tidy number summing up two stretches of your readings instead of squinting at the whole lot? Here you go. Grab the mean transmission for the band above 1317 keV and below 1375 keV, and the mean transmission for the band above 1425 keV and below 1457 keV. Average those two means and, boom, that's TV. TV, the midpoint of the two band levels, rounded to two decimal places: 2.32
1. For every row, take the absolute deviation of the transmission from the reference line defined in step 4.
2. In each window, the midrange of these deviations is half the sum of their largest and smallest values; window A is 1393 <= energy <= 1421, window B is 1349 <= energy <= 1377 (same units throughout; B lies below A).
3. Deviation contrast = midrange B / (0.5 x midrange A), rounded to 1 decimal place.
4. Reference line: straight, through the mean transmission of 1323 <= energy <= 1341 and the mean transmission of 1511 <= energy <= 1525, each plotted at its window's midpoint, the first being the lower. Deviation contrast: 4.0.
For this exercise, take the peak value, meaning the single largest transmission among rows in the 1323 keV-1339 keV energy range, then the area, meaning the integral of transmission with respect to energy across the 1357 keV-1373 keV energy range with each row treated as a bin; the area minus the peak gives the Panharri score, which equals 36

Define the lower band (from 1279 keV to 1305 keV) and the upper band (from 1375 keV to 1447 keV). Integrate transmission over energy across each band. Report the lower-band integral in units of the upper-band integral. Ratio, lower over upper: 0.28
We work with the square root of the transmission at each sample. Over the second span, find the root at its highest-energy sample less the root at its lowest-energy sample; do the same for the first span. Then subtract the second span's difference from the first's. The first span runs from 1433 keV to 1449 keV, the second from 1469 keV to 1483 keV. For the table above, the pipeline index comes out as -0.21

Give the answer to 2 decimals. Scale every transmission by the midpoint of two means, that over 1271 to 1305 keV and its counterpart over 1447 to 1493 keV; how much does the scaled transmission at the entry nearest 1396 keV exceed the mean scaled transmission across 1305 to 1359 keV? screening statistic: 0.10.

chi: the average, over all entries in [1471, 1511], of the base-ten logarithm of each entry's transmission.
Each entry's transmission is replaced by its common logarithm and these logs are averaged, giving 0.48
